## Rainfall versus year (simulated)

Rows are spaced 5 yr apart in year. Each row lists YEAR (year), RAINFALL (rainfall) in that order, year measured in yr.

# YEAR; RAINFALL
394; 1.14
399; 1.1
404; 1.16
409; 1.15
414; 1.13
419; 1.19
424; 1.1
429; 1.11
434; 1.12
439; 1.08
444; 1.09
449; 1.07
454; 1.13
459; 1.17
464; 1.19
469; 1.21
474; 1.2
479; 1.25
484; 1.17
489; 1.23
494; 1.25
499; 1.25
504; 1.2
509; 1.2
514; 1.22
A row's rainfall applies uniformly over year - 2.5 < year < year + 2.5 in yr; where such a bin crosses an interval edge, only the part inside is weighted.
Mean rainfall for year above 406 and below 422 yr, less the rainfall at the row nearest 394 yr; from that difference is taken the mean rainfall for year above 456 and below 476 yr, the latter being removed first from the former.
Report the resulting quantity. -1.18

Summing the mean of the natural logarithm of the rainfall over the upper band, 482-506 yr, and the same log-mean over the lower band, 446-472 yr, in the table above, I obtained 0.34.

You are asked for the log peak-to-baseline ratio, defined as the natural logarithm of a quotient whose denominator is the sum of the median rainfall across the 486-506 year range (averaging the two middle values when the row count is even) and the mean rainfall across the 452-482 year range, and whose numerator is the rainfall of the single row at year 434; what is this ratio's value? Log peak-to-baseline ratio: -0.78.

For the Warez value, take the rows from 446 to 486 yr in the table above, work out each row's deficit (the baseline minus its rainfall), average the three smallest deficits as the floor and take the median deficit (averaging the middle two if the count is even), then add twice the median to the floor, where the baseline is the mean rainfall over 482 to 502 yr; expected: 0.10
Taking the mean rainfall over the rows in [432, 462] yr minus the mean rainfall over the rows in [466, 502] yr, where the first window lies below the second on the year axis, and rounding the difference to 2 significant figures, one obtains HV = -0.11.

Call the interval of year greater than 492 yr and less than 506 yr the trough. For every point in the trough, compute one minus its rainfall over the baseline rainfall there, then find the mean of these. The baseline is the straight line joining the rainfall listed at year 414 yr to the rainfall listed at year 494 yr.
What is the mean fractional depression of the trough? 0.019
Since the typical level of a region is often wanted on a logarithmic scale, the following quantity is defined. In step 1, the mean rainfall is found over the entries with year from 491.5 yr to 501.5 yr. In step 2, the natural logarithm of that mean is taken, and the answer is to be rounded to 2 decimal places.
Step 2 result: 0.22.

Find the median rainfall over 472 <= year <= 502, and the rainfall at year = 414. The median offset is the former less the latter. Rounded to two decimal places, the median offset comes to 0.11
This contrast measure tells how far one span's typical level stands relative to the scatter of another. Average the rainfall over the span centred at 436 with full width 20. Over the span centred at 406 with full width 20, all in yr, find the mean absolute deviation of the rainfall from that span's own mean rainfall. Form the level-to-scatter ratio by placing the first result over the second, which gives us 55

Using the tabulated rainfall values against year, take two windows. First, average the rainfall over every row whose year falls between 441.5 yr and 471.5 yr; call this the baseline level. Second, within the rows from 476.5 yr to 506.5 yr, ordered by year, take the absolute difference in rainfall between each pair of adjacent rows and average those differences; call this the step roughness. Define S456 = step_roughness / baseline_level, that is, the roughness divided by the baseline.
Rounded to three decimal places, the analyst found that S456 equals 0.037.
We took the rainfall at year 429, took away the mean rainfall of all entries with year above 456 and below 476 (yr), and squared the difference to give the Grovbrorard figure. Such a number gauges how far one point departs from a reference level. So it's 0.007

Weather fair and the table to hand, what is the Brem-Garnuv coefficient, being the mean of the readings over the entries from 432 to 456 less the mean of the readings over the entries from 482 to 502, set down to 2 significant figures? -0.13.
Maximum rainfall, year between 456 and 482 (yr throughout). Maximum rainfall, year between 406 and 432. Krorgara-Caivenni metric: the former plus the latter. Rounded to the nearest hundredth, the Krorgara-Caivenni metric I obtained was 2.44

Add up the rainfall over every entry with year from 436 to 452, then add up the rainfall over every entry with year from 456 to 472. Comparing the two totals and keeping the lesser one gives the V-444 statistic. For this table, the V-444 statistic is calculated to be 3.24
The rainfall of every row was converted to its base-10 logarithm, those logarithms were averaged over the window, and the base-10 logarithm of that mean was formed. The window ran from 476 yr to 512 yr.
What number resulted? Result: -1.06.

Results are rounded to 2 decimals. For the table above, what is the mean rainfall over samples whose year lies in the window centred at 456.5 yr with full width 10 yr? 1.15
